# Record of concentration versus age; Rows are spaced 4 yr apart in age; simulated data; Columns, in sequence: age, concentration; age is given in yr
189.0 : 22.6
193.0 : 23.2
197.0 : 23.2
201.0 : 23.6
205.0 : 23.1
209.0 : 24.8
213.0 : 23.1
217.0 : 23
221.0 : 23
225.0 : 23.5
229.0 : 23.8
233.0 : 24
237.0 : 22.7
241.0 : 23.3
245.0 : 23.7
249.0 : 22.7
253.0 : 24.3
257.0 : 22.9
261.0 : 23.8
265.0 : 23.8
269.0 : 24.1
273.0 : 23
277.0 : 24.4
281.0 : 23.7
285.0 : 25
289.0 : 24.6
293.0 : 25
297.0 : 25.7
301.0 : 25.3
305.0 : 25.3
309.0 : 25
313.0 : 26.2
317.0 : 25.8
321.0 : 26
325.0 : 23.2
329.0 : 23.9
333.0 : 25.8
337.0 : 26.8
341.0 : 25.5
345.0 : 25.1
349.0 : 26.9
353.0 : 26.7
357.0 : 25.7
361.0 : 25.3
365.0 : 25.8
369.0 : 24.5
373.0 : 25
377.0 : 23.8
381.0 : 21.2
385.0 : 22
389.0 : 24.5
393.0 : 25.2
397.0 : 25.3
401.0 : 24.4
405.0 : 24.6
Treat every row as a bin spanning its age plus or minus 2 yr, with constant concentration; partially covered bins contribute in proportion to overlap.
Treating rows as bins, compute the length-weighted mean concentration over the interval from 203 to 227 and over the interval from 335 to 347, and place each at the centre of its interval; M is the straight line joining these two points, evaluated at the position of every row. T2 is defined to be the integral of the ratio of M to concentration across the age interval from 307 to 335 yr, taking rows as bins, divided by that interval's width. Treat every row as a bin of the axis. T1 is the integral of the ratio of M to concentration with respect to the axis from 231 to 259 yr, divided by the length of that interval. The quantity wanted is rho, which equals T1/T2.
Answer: 1.01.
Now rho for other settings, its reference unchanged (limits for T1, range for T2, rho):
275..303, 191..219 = 1.01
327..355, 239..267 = 0.97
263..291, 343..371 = 1.01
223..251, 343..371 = 1.00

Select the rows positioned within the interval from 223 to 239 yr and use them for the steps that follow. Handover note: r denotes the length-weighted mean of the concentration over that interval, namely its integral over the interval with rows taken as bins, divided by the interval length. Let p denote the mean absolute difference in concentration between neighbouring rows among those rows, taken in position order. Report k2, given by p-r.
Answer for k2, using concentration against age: -22.9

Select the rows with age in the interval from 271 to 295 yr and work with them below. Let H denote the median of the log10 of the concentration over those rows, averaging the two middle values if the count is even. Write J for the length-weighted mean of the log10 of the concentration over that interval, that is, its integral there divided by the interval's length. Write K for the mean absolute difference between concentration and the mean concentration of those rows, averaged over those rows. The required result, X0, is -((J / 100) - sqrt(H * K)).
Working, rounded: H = 1.39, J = 1.39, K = 0.6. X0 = 0.9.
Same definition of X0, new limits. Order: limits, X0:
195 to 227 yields 0.7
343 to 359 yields 1.0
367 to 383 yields 1.3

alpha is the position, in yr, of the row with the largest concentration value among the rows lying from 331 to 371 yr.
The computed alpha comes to 349.0 yr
